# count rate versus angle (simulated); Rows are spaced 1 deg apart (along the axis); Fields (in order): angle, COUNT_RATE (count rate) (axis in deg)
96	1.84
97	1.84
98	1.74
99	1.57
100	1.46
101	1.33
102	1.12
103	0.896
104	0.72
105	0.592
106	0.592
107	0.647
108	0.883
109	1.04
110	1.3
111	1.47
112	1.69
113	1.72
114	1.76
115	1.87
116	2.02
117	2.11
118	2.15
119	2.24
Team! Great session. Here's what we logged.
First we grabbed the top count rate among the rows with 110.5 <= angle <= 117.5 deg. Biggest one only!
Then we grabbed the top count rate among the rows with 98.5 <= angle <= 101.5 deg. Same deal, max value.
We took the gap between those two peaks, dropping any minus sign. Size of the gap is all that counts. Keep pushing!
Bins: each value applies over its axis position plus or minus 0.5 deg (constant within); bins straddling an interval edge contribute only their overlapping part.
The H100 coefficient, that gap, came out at 0.54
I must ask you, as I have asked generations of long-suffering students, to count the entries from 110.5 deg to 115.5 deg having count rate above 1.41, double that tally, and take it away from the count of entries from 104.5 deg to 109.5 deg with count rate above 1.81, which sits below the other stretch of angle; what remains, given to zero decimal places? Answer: -10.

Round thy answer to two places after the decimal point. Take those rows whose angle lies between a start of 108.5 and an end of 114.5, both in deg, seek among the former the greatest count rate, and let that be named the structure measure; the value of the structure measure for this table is 1.76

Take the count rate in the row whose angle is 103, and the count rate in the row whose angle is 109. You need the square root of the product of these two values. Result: 0.97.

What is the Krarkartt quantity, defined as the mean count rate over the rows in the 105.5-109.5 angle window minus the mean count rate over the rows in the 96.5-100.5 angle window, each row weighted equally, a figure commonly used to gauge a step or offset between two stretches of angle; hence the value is -0.9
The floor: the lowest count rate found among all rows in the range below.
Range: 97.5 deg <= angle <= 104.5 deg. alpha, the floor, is 0.72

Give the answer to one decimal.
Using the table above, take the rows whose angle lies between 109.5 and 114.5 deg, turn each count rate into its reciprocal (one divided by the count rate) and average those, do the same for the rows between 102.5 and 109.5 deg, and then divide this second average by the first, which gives 2.1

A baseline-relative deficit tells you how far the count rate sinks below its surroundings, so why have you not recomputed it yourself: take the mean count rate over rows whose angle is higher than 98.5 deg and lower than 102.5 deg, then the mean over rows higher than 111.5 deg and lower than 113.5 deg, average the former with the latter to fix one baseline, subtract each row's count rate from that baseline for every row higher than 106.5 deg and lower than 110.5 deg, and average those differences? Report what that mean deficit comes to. 0.6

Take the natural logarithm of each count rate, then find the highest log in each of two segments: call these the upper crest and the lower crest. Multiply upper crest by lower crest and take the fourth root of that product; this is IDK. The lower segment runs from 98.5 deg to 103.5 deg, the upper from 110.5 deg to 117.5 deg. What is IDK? 0.8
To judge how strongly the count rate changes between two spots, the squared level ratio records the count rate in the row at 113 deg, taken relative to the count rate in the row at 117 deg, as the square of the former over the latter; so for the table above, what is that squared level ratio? 0.66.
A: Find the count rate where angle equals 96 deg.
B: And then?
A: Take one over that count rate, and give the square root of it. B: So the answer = 0.74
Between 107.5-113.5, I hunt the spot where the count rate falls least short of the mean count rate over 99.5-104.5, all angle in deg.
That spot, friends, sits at 113 deg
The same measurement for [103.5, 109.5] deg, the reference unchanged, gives 109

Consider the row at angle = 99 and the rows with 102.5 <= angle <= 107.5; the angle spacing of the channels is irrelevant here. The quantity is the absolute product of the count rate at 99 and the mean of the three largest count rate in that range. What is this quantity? 1.2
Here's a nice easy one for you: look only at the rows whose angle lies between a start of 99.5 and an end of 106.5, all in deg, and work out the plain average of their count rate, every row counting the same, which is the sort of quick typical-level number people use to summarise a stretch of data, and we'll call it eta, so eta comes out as 1.0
